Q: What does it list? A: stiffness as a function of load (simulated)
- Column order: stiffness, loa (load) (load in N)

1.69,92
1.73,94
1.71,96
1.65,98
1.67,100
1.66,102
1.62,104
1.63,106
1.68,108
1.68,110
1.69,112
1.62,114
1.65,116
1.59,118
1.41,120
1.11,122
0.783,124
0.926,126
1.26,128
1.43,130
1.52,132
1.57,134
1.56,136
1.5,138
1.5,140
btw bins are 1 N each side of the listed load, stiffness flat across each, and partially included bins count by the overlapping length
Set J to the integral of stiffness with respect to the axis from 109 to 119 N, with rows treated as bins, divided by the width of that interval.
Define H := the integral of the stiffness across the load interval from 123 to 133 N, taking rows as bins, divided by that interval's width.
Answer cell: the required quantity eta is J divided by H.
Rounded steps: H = 1.18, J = 1.646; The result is 1.4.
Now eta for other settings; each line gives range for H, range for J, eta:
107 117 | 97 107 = 1.0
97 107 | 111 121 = 1.0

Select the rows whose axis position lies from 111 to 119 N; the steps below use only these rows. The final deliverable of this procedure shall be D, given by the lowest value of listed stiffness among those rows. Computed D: 1.59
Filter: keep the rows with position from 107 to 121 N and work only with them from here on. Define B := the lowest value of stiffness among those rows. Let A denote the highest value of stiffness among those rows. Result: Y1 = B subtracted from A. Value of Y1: 0.28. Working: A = 1.69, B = 1.41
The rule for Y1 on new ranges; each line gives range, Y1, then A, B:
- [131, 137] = 0.05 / 1.57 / 1.52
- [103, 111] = 0.06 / 1.68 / 1.62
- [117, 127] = 0.81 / 1.59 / 0.783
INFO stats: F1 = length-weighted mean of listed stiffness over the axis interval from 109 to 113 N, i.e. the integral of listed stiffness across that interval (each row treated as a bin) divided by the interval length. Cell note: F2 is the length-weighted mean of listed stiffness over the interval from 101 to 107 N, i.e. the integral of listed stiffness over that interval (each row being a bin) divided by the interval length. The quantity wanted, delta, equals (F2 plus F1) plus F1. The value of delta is 5.0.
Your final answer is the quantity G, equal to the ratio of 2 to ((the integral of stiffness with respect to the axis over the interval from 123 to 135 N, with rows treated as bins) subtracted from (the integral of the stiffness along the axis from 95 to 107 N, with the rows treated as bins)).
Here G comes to 0.41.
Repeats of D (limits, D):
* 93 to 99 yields 1.65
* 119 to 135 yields 0.783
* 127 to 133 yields 1.26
